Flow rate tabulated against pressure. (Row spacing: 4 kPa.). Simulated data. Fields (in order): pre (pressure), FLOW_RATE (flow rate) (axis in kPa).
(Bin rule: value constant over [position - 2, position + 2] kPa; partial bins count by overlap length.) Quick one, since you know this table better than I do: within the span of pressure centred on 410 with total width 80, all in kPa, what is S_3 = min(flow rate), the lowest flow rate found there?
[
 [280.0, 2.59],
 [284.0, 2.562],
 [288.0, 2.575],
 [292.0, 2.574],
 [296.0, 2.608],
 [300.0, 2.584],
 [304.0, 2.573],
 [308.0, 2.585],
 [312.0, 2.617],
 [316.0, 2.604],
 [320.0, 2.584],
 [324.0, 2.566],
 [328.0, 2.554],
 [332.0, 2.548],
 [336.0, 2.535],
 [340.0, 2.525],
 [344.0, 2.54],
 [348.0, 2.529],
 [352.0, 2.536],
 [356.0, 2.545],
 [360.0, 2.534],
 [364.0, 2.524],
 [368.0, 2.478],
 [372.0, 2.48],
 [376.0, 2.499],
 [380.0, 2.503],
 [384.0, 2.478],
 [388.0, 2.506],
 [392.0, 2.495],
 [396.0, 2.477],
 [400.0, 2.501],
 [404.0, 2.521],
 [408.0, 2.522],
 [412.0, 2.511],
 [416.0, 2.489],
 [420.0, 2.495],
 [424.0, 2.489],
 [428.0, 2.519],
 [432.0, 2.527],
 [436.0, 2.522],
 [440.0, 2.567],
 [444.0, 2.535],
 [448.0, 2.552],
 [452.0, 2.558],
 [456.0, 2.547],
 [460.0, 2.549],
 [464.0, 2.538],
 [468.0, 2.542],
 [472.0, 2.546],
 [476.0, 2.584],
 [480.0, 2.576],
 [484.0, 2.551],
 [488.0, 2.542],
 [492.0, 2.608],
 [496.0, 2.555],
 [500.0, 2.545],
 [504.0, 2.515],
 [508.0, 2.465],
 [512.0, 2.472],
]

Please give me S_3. 2.477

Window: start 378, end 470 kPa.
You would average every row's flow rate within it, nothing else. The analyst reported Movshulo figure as 2.52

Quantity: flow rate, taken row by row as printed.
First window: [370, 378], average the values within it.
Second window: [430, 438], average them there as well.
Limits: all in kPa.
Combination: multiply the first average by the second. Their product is 6.28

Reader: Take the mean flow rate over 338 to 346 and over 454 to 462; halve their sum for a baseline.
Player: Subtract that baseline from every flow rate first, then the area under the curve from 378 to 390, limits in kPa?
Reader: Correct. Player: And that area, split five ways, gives -0.11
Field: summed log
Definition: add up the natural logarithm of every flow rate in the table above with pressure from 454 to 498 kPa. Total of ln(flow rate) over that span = 10.3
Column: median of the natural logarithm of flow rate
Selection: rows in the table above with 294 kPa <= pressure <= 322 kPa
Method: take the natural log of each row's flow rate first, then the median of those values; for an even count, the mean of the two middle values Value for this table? 0.950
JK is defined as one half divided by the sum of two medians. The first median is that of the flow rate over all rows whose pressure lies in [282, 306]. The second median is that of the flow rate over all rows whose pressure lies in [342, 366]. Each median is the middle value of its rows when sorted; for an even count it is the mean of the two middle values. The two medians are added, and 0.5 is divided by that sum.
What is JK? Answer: 0.0979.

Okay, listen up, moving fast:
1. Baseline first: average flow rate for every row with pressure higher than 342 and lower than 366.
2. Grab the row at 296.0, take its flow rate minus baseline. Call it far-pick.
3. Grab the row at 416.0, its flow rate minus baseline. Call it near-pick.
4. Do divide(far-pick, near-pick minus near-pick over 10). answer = -1.8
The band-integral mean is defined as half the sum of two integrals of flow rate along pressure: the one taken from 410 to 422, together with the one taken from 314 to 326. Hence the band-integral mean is 30.5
